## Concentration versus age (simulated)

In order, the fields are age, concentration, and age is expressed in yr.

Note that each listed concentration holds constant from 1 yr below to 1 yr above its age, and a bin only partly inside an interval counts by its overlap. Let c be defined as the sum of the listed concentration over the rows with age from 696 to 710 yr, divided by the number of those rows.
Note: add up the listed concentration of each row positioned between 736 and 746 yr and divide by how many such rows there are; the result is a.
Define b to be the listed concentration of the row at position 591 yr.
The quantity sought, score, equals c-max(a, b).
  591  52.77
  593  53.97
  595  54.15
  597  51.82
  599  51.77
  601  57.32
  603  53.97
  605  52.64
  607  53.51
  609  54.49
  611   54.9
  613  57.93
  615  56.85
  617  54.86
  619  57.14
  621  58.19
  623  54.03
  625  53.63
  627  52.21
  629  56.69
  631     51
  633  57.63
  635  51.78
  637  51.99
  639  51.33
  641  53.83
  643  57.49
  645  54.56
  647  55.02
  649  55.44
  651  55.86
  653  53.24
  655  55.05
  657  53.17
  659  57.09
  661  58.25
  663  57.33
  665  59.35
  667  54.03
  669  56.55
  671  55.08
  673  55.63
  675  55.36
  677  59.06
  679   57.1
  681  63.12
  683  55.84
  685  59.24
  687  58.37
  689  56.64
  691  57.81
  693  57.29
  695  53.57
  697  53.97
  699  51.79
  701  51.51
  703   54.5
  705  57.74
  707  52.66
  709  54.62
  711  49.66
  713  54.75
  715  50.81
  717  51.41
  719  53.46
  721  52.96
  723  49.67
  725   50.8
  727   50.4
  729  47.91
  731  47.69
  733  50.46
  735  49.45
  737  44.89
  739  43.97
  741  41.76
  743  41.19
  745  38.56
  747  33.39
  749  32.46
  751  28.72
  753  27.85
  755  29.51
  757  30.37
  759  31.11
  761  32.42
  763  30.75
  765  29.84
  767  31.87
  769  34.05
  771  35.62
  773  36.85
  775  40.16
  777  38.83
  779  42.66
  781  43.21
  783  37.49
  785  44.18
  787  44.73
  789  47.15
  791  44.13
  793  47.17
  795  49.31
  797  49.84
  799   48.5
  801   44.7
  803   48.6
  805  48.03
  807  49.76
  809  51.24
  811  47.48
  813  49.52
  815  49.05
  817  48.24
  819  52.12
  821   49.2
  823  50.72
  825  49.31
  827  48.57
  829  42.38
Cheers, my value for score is 1.1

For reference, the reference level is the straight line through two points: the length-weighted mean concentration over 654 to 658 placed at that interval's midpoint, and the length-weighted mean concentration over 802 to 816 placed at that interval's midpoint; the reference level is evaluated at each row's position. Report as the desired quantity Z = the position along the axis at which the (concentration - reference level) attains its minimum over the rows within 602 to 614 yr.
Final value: 605 yr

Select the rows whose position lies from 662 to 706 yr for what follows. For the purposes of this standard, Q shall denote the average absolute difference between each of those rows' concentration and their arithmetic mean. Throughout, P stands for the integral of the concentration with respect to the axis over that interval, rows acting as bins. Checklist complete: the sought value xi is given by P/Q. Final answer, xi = 1200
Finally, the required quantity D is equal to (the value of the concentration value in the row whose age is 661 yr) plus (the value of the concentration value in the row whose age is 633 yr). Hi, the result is 116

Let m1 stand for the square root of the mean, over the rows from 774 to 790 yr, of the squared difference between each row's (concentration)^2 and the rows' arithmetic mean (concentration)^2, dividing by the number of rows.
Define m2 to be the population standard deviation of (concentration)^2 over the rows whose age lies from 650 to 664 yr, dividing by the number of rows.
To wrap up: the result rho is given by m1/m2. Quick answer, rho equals 1.24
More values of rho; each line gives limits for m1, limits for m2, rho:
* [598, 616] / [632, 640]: 0.79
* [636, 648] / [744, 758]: 0.98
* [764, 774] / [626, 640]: 0.61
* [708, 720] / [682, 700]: 0.78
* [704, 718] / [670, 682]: 0.83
